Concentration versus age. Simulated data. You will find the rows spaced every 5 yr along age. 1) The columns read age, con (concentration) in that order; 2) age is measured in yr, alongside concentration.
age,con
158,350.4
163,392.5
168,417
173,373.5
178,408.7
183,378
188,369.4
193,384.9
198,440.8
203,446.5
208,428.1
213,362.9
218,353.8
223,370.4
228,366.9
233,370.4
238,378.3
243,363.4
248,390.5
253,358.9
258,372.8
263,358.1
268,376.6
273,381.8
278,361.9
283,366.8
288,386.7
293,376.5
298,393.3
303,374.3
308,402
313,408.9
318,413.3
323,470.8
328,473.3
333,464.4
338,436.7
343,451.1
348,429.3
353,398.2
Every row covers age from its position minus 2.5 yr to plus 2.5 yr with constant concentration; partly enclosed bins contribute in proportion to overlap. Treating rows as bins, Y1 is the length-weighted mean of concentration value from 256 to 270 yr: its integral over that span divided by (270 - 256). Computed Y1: 369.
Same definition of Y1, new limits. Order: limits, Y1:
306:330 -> 433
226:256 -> 371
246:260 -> 374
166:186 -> 393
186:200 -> 398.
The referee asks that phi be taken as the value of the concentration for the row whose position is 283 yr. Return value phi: 366.8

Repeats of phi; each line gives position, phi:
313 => 408.9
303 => 374.3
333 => 464.4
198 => 440.8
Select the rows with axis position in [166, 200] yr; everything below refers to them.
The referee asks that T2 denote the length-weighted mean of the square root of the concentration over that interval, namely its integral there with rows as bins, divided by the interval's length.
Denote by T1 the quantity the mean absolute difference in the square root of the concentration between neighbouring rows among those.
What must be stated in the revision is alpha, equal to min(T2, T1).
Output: 0.79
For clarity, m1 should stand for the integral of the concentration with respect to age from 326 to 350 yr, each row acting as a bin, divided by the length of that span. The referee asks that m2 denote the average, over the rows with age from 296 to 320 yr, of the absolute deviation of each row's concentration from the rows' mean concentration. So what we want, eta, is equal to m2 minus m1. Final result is -439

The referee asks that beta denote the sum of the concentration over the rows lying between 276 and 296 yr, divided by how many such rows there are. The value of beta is 373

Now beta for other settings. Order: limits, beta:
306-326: 424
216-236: 365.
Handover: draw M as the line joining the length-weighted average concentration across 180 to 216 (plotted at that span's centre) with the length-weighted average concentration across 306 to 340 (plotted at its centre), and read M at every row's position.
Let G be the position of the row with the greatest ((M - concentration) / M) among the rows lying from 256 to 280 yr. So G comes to 278 yr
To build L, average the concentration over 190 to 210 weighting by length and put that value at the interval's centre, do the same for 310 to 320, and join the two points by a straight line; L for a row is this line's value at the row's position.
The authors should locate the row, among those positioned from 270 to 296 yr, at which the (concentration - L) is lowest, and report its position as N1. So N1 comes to 278 yr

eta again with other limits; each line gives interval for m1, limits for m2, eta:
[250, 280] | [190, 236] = -338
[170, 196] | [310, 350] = -363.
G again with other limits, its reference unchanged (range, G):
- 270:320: 278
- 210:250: 218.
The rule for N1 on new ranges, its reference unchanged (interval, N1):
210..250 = 218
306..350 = 308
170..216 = 213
